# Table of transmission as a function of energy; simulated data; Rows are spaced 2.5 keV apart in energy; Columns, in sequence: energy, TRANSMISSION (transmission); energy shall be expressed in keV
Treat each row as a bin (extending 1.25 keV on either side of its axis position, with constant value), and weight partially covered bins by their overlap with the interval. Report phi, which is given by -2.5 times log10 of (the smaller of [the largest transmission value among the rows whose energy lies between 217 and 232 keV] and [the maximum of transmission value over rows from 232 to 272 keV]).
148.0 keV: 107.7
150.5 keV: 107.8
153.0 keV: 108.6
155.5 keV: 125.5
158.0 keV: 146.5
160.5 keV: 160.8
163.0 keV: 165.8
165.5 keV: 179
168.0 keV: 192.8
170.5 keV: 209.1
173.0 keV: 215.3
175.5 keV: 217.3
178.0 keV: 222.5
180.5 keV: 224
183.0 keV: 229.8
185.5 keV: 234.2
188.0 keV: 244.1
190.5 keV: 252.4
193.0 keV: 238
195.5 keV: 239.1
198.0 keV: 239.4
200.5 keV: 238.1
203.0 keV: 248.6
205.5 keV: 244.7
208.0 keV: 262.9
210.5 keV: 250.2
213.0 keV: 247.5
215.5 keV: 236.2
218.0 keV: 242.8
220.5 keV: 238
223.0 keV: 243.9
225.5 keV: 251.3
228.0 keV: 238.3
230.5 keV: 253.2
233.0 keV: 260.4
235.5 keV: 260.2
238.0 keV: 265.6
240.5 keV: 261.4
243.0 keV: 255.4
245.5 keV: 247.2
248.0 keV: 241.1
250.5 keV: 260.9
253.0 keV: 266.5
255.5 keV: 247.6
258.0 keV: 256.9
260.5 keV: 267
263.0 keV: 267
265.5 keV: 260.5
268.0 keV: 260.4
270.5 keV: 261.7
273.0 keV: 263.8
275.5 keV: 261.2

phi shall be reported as -6.01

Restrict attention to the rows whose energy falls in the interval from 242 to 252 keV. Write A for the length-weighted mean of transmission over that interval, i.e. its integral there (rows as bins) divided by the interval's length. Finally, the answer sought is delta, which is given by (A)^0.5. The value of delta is 15.9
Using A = 251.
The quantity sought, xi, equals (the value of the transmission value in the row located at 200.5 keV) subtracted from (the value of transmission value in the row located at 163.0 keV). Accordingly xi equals -72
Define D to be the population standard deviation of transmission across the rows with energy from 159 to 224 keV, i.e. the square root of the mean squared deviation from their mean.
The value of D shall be 25.9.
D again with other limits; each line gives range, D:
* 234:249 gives 8.5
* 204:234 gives 8.2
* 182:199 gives 6.7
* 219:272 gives 9.2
